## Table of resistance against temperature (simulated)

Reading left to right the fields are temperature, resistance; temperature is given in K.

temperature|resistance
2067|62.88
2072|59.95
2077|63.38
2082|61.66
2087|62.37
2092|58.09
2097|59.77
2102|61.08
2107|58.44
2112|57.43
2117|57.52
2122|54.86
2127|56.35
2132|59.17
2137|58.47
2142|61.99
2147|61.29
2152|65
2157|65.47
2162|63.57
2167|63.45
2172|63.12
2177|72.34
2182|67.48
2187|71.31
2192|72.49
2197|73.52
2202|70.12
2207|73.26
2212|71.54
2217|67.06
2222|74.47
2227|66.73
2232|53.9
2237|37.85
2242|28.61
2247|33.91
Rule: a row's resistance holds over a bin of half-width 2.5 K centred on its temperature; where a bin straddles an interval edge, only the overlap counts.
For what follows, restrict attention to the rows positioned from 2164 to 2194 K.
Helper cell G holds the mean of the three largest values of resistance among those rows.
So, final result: 72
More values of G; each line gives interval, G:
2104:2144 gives 60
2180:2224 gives 74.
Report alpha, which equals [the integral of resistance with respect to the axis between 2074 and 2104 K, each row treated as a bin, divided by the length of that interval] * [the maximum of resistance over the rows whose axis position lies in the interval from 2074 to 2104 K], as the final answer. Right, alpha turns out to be 3869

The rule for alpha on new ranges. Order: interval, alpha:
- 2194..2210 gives 5314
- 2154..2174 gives 4187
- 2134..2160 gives 4086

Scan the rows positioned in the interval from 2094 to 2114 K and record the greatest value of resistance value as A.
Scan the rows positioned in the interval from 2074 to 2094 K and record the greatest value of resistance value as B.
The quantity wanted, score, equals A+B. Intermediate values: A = 61.08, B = 63.38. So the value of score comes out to 124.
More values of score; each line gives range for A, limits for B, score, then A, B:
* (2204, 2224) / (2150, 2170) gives 140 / 74.47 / 65.47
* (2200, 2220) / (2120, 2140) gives 132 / 73.26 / 59.17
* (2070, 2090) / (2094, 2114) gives 124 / 63.38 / 61.08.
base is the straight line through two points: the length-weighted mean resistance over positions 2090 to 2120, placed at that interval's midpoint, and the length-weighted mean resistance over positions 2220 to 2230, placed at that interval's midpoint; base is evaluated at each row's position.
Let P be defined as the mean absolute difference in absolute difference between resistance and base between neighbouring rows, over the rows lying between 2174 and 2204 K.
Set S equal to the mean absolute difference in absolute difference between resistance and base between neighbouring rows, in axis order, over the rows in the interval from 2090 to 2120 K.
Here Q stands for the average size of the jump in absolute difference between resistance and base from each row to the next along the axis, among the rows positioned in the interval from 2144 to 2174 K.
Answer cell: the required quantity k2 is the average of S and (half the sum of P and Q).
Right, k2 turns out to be 1.51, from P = 2.77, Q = 0.8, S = 1.2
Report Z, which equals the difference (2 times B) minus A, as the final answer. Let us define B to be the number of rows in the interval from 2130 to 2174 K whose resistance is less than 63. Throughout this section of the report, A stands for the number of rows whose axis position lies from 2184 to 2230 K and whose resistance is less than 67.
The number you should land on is 7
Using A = 1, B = 4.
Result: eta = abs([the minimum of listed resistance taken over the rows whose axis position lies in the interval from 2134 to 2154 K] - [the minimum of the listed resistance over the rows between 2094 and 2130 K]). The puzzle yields 3.6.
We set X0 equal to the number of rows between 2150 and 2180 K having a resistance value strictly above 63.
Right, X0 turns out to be 6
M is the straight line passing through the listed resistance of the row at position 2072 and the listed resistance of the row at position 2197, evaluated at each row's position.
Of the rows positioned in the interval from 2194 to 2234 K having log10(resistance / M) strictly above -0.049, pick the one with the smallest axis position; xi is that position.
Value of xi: 2197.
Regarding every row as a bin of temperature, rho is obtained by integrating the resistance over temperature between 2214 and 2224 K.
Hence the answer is 706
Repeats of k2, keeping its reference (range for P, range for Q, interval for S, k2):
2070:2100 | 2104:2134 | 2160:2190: 2.54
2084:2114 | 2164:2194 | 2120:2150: 2.19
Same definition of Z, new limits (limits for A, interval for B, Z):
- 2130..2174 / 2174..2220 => -9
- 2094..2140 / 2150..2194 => -9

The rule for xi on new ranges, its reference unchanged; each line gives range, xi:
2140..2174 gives 2142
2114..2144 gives 2142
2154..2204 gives 2157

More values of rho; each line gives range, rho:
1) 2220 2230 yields 696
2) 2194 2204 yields 719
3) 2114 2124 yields 563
